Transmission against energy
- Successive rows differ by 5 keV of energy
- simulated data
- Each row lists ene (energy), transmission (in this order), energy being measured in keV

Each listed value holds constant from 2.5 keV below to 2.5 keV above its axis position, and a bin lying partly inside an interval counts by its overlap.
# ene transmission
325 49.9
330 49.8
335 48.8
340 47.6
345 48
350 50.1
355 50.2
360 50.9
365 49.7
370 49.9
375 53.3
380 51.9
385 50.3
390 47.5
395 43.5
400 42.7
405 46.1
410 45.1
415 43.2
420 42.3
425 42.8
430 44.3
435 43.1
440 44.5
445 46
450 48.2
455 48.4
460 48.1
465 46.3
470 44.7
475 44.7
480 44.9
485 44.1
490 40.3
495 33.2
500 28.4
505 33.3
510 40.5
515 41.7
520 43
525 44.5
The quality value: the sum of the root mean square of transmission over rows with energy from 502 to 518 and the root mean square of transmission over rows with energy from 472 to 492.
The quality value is 82.2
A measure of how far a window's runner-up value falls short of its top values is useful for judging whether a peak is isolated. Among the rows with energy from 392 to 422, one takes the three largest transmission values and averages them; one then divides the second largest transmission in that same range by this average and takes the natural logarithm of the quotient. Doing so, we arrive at 0.004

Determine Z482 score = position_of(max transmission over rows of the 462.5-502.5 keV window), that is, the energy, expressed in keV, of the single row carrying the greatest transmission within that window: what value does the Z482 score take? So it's 465 keV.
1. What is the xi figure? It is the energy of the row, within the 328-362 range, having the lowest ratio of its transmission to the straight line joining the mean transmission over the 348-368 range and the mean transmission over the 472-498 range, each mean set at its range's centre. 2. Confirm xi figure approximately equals 340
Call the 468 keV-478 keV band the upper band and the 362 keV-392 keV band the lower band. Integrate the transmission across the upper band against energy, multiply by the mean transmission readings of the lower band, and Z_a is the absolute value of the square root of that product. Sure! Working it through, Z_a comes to 150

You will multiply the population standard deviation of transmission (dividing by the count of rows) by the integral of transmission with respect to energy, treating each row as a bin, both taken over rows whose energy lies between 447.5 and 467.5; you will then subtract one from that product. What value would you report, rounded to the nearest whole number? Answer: 805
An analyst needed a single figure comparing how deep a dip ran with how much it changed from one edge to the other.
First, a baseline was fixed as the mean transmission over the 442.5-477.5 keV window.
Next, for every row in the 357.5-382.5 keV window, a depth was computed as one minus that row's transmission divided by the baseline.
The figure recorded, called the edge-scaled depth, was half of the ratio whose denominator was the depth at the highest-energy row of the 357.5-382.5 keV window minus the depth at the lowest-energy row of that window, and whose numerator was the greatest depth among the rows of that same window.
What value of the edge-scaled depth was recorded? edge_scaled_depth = 1.5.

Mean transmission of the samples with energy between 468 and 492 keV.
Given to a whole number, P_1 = 44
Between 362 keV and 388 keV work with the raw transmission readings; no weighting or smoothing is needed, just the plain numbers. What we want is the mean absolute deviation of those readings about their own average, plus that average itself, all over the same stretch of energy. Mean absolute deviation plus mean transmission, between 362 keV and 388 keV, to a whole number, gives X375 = 52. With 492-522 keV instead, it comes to 42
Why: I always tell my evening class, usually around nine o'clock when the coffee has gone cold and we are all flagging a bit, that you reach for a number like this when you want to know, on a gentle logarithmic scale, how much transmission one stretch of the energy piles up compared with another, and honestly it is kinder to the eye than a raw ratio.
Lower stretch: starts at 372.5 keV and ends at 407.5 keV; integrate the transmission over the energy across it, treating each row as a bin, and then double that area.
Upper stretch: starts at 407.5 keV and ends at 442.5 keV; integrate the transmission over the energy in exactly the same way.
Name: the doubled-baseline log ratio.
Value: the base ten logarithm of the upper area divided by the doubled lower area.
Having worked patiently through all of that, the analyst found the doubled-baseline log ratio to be -0.342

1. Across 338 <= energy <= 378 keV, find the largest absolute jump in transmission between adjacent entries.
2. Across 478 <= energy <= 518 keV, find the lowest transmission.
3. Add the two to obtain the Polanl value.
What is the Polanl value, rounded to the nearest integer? 32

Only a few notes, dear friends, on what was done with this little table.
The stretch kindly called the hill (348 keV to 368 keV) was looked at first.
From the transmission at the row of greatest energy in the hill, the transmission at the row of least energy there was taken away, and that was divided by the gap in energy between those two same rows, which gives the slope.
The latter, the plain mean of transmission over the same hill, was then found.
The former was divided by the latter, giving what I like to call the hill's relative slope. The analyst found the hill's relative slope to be -0.0005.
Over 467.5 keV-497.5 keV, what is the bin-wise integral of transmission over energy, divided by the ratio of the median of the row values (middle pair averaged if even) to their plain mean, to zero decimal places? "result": 1191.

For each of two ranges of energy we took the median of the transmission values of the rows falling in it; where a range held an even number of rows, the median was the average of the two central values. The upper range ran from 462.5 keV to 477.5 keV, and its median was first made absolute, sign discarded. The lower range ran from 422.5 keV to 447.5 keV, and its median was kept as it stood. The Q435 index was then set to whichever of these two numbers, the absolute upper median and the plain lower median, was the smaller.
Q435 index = 44.3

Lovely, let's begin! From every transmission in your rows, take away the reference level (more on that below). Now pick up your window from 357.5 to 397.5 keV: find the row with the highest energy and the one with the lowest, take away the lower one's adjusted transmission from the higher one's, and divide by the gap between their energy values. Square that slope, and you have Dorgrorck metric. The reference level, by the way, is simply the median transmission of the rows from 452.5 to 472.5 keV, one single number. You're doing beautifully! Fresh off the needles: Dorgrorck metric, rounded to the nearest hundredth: 0.04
